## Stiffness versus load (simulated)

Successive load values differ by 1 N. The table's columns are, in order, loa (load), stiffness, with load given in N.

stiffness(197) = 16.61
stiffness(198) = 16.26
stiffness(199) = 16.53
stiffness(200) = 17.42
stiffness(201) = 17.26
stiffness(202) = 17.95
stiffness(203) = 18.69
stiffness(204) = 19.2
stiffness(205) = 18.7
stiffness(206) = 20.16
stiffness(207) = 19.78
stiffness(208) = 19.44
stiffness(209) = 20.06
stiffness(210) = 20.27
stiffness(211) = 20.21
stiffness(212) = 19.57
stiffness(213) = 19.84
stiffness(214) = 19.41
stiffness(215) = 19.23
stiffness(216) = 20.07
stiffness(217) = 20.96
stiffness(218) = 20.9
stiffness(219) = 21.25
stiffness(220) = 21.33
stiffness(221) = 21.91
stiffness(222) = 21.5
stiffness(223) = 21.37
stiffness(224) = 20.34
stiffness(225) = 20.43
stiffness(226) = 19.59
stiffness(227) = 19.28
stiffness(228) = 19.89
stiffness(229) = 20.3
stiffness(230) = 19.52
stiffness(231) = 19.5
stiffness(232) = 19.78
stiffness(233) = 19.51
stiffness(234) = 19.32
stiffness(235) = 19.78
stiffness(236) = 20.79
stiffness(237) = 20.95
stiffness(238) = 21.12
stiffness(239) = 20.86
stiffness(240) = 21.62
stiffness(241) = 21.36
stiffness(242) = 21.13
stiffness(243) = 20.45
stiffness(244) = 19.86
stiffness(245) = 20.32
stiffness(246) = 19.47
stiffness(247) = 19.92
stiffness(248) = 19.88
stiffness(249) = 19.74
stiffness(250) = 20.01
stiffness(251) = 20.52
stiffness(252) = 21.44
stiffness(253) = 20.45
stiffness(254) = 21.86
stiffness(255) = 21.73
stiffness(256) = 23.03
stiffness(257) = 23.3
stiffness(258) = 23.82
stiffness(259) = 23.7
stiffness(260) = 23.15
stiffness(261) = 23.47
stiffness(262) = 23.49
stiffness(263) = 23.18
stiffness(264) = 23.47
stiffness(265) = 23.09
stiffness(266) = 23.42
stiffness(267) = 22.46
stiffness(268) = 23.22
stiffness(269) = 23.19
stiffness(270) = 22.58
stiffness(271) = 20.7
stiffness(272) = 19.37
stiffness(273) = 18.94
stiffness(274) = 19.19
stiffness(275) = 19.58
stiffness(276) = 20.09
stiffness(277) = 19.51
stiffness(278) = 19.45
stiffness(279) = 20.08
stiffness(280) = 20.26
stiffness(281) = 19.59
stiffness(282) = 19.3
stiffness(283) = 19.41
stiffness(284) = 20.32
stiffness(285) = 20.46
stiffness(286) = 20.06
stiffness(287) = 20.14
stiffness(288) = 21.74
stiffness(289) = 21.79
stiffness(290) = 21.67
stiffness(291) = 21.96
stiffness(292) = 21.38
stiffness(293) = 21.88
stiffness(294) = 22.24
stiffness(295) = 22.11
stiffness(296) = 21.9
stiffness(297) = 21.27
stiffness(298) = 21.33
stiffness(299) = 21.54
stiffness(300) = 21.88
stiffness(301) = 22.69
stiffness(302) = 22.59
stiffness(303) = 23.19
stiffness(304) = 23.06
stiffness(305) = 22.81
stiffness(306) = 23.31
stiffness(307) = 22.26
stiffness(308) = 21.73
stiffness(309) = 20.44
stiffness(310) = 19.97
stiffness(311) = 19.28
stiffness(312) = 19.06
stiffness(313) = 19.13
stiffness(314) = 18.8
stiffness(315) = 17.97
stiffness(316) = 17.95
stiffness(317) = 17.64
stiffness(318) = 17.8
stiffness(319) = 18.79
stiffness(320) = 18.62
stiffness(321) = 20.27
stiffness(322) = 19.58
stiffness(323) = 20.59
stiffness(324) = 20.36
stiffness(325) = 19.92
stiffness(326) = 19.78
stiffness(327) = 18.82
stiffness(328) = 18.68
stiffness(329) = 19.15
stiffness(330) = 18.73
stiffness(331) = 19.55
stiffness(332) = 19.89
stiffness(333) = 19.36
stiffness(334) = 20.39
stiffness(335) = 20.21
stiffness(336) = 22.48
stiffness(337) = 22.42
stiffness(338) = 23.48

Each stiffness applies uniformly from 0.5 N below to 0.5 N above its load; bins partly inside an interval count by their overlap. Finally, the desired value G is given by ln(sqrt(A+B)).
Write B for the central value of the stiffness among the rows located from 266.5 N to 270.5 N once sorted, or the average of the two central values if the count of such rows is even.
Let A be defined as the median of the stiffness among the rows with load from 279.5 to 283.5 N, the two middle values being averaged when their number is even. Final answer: 1.87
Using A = 19.5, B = 22.9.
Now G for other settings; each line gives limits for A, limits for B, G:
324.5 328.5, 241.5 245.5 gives 1.84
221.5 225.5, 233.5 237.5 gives 1.86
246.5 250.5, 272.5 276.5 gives 1.84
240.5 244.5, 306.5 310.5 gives 1.87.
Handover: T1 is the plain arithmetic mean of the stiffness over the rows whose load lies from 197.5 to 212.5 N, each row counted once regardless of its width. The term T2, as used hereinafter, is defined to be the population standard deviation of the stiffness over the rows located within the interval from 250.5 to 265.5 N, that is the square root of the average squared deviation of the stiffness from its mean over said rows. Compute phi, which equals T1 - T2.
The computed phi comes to 17.7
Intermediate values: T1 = 18.8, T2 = 1.10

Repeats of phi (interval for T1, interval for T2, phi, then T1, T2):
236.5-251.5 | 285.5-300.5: 19.9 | 20.5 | 0.62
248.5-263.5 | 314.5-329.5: 21.2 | 22.2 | 0.95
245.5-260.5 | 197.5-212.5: 20.1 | 21.5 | 1.32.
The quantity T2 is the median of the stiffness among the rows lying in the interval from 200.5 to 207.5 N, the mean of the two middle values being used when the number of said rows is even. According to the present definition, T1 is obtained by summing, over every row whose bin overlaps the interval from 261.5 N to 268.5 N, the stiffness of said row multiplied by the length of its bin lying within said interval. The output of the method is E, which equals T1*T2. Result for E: 3036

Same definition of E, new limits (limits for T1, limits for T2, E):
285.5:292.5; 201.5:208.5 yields 2856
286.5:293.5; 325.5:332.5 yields 2883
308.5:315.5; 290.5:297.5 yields 2949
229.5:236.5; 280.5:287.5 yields 2772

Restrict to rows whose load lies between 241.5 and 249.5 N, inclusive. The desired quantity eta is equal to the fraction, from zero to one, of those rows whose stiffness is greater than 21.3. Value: 0.00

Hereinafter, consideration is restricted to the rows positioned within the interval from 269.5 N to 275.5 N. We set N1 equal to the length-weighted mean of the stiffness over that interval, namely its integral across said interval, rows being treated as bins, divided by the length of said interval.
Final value 20.1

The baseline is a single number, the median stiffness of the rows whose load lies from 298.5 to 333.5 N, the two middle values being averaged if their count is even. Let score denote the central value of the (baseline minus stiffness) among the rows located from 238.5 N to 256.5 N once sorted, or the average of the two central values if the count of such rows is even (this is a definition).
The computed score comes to -0.7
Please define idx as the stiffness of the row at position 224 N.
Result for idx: 20.34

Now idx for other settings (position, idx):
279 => 20.08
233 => 19.51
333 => 19.36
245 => 20.32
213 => 19.84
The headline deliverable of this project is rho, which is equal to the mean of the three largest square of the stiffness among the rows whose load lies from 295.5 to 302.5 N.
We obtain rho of 502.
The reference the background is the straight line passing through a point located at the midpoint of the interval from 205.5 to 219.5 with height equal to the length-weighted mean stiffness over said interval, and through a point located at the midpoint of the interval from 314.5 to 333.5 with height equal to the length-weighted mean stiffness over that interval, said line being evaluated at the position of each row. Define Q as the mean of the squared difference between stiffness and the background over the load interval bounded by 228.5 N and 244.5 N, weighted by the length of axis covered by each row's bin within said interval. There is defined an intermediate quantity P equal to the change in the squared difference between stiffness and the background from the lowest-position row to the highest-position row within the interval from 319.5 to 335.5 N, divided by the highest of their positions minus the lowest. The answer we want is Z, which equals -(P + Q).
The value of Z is -1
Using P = 0.07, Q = 0.8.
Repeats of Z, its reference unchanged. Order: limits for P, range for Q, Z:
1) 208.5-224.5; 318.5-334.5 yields -1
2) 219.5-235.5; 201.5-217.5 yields -1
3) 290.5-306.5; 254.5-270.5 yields -13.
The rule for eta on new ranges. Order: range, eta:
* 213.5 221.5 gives 0.25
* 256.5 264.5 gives 1.00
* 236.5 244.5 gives 0.25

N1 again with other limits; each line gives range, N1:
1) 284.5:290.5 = 21.0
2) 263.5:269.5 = 23.1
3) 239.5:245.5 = 20.8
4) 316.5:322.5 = 18.8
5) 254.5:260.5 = 23.1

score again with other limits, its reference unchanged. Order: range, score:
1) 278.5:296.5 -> -1.1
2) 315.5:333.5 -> 0.5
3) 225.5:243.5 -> -0.3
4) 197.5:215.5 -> 0.5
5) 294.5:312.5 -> -2.1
